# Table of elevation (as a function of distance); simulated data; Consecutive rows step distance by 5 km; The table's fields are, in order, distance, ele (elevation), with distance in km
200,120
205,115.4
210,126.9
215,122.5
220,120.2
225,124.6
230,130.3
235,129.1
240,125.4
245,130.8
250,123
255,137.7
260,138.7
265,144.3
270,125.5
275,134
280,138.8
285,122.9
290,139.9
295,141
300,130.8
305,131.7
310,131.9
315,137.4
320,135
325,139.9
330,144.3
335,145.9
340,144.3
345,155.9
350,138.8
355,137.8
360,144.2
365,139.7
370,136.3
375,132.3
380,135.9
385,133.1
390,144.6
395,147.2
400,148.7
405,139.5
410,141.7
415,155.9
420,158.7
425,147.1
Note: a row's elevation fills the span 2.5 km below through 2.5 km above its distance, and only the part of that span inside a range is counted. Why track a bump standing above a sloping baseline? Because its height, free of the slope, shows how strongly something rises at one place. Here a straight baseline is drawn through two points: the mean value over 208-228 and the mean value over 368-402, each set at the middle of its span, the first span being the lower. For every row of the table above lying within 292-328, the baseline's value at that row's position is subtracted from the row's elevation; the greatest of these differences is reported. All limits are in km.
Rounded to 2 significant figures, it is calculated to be 10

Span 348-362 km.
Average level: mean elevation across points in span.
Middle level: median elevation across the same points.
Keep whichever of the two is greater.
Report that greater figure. 140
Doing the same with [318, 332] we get 140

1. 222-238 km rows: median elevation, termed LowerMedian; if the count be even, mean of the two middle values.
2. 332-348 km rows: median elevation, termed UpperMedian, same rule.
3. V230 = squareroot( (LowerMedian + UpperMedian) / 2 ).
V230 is 11.7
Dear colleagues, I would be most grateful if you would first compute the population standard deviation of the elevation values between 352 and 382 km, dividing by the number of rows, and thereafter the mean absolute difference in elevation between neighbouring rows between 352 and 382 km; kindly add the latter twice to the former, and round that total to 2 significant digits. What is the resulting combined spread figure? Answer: 12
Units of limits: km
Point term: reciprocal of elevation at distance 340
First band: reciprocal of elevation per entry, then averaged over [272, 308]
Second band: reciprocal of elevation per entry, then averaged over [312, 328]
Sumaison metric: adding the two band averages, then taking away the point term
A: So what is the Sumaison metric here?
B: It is 0.0078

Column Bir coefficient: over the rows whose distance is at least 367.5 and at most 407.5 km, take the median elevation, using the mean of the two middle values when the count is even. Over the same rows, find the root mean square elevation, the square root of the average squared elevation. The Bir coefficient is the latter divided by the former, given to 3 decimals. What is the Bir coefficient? 1.014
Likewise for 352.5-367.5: 1.006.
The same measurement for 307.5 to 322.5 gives 0.998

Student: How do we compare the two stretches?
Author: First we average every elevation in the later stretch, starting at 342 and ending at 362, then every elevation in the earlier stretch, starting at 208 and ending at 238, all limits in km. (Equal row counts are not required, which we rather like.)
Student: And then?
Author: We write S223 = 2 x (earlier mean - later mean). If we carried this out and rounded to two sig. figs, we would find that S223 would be -37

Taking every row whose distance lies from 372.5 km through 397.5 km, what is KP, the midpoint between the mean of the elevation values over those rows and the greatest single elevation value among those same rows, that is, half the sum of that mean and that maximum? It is 143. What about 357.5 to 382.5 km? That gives 141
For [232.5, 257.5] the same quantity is 133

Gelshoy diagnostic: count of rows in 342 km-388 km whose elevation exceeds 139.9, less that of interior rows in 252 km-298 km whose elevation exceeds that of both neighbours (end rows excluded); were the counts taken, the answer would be 0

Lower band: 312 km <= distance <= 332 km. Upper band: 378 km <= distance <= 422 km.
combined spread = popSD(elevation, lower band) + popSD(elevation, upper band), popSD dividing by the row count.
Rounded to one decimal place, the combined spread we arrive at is 11.5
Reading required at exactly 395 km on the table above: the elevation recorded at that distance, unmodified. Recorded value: 147.2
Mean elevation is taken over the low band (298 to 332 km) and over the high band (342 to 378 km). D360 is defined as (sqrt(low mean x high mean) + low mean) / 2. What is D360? 137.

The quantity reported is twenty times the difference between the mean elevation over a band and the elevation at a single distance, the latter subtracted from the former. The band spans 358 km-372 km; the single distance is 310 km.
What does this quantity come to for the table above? 163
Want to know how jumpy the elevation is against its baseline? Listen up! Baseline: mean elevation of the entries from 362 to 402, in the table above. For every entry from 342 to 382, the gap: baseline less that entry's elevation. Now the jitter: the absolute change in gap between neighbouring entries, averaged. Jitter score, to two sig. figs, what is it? 5.7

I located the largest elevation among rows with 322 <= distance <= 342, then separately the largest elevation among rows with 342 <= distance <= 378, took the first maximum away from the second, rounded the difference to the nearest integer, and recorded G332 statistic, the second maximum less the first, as 10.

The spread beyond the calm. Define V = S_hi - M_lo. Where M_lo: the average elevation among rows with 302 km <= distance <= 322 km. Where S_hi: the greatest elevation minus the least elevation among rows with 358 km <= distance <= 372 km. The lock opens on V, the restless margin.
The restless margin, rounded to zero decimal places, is -126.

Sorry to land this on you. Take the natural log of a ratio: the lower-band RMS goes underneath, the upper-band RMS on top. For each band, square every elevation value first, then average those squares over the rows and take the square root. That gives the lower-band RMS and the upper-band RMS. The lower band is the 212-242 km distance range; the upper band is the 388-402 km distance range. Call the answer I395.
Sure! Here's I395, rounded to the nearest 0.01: 0.16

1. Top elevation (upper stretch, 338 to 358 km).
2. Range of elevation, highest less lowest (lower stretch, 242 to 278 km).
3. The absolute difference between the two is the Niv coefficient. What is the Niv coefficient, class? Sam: 135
